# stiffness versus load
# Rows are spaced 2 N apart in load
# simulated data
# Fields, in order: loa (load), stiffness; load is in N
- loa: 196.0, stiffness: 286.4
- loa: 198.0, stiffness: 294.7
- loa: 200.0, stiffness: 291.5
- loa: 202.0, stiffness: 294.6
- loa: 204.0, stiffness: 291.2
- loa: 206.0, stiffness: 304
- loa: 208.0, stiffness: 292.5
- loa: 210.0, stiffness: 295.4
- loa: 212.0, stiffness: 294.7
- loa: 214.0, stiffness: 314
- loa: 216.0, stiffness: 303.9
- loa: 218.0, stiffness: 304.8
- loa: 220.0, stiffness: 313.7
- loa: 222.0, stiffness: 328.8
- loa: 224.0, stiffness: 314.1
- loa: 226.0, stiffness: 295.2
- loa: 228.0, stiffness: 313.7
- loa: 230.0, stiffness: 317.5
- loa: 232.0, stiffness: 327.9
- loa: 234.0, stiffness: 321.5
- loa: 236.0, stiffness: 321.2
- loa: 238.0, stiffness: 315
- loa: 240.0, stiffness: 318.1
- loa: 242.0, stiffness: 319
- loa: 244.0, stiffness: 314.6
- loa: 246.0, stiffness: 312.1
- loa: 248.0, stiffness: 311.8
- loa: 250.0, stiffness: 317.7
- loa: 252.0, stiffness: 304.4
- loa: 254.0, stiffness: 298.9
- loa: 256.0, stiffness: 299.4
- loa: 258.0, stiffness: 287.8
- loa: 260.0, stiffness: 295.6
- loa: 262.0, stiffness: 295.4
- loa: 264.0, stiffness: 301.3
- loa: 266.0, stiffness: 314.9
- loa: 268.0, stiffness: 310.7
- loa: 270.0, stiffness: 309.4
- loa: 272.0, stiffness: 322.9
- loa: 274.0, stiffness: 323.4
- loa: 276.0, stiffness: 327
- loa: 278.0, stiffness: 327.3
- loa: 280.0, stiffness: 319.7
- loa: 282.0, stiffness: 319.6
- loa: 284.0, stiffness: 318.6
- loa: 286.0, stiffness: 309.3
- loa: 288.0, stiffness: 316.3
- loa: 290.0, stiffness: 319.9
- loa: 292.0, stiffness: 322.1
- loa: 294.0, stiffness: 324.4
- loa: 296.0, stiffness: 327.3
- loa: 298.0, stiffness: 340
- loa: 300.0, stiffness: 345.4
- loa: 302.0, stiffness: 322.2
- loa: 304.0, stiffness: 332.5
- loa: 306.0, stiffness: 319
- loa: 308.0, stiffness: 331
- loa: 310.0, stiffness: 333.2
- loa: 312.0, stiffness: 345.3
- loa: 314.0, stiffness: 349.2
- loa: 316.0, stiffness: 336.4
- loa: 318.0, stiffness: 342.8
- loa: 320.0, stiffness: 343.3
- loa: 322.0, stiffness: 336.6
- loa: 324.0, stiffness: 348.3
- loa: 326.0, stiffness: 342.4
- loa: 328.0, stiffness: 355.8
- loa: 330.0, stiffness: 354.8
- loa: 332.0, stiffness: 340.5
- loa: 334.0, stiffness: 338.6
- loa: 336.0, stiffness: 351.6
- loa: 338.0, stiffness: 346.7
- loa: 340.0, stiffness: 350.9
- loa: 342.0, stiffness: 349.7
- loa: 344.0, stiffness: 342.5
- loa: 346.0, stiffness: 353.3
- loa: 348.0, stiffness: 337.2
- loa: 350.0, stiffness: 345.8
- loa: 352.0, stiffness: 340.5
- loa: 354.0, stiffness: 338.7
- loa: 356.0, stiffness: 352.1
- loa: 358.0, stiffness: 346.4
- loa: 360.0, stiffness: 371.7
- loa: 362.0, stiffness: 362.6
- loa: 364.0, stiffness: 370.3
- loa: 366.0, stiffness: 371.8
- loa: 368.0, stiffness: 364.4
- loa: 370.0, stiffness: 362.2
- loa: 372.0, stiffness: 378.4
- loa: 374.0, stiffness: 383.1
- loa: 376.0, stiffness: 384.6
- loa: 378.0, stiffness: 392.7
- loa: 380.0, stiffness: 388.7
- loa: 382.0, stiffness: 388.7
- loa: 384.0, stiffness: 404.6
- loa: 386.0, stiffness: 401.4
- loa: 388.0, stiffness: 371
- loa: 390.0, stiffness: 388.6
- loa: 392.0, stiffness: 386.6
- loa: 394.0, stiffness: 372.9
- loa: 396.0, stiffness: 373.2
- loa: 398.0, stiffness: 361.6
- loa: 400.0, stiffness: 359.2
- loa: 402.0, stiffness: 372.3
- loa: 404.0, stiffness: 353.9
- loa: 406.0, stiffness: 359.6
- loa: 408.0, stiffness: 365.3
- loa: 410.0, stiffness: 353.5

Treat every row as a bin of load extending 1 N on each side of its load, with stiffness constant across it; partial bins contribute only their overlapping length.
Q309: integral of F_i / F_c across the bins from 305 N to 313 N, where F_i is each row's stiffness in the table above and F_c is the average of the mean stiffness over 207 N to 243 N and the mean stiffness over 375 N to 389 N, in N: 7.6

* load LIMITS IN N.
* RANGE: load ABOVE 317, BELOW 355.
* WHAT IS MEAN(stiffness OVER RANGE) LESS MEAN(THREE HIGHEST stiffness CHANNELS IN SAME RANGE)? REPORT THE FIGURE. -9.4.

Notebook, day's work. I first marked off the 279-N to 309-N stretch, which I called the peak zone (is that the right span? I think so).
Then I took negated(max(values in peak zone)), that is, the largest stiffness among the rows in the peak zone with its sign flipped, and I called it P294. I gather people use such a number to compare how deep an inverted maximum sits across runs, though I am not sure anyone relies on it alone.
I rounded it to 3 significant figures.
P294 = -345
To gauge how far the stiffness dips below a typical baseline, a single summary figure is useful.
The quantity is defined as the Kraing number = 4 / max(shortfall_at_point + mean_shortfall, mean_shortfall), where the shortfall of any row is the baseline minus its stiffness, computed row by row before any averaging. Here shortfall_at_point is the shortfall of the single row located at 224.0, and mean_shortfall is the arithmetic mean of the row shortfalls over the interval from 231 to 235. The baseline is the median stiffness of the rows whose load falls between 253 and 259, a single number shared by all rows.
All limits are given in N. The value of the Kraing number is -0.16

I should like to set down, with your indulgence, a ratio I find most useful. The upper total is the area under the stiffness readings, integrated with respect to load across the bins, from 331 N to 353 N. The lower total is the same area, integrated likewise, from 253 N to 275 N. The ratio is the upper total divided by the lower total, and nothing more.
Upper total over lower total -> 1.13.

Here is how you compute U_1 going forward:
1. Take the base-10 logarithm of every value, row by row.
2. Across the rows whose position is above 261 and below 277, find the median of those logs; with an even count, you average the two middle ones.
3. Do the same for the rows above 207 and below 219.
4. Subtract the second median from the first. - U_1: 0.019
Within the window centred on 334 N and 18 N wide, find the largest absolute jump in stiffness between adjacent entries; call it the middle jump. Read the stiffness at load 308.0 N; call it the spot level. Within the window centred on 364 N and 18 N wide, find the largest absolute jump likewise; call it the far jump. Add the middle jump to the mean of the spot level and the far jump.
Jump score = 192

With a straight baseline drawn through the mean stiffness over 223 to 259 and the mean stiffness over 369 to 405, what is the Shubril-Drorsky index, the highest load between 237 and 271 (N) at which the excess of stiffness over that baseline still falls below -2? 270.0 N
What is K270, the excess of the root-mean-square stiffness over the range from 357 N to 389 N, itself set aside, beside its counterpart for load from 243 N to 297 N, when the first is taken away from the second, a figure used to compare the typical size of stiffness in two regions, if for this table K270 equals -65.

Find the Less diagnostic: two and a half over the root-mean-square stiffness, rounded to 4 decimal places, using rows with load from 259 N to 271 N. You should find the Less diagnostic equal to 0.0082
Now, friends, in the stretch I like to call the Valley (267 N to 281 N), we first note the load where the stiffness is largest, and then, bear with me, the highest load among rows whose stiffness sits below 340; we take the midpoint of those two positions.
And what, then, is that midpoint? 279 N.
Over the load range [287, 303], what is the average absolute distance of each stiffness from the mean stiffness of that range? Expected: 7.8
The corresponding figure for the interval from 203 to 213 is 3.4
